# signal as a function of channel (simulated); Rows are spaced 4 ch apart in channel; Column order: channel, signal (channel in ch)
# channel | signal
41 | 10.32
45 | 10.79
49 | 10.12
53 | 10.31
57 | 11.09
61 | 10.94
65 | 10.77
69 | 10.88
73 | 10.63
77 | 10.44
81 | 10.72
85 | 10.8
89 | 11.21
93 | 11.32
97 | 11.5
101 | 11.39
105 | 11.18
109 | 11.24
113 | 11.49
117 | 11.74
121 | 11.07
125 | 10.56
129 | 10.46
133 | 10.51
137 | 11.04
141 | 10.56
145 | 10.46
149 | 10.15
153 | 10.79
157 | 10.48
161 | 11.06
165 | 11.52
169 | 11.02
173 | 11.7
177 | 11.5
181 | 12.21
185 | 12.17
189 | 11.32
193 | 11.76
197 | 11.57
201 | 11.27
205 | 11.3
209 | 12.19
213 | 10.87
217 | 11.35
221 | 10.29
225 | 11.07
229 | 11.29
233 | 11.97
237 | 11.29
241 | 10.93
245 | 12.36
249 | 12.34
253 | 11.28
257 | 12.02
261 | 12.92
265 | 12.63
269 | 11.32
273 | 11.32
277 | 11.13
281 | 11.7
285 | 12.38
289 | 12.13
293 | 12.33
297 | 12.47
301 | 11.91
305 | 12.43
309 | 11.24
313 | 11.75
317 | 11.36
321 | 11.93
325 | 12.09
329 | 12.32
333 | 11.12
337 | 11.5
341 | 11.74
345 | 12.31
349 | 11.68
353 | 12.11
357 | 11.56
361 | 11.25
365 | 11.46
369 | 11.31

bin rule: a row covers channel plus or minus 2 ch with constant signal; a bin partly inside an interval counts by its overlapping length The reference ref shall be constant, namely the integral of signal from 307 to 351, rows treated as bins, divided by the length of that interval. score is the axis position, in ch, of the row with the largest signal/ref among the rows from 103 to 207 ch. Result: 181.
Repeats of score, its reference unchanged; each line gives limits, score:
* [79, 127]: 117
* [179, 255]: 245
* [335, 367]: 345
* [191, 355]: 261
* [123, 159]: 137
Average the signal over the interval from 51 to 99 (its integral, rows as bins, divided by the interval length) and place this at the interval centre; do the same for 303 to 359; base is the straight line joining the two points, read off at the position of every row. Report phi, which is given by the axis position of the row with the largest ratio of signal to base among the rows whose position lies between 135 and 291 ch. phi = 261 ch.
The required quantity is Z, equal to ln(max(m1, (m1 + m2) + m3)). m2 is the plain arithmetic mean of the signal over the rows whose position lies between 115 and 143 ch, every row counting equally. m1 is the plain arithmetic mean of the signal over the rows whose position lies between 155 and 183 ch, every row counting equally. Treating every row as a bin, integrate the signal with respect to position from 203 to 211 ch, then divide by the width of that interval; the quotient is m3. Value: 3.52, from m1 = 11.4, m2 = 10.8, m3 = 11.7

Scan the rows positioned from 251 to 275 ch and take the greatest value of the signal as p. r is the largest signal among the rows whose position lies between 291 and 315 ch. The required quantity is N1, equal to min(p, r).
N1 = 12.5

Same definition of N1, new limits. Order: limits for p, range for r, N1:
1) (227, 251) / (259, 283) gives 12.4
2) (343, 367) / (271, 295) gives 12.3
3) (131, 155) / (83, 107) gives 11.0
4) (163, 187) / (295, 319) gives 12.2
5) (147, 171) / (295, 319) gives 11.5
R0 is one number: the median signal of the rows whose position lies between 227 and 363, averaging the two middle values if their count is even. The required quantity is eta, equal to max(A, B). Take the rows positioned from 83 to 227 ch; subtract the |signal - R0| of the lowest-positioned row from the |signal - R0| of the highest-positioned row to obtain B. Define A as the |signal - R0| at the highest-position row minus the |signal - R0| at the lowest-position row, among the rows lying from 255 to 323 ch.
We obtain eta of -0.09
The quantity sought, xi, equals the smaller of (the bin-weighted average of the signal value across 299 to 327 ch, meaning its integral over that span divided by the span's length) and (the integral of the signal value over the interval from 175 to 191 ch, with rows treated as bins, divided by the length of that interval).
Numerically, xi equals 11.80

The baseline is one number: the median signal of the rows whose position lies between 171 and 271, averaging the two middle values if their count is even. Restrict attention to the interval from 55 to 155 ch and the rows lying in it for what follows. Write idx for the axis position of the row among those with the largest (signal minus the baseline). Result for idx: 117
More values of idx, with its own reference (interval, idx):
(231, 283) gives 261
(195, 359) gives 261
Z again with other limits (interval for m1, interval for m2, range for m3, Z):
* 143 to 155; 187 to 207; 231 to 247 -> 3.51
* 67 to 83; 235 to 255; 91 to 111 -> 3.52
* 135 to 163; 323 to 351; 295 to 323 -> 3.54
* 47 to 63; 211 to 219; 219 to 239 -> 3.49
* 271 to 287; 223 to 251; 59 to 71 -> 3.53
